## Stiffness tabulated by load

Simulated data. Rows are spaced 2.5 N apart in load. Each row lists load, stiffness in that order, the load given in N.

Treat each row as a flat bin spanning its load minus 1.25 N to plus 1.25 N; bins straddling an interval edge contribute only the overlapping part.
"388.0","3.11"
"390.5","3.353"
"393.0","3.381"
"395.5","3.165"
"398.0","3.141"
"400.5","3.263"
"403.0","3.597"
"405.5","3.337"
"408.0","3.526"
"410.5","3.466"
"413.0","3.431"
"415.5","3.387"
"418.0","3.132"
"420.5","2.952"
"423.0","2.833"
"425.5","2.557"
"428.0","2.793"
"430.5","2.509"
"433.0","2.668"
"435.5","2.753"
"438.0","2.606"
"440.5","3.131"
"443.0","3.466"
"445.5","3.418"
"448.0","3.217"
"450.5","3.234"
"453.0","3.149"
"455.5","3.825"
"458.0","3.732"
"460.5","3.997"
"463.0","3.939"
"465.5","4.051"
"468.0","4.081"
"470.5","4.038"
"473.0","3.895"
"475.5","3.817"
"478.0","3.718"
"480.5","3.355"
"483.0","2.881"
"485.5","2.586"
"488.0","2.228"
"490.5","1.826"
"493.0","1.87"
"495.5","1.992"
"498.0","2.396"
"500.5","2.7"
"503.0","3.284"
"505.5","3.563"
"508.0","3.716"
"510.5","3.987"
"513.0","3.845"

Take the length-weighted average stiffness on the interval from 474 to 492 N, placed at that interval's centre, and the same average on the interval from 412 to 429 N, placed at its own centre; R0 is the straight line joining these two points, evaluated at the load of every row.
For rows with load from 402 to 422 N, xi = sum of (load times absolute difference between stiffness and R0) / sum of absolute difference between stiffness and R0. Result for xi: 409.5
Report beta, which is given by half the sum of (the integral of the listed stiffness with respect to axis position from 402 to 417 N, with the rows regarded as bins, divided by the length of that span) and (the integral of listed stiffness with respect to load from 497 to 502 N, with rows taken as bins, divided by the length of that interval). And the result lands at 3.0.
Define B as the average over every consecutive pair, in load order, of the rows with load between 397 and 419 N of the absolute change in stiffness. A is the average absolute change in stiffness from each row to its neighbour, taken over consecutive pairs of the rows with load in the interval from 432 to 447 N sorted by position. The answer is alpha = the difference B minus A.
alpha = -0.07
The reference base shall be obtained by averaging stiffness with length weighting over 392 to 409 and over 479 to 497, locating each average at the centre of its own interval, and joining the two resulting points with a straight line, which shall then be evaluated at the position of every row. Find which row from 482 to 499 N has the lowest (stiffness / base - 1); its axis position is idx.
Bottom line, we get 490.5 N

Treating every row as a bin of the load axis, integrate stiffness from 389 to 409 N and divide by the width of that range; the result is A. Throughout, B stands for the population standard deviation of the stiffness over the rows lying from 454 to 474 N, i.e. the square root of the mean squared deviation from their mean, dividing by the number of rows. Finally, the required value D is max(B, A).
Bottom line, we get 3.3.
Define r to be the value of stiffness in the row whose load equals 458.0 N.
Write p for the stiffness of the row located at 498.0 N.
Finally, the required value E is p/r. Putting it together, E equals 0.64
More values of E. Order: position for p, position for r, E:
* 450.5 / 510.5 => 0.81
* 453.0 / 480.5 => 0.94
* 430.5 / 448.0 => 0.78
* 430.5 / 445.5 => 0.73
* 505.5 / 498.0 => 1.49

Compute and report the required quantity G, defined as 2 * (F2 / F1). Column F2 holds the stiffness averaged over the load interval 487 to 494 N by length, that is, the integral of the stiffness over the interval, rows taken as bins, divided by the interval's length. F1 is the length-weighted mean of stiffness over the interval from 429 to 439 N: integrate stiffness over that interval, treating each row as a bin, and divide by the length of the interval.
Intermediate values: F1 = 2.6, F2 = 1.97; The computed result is 1.5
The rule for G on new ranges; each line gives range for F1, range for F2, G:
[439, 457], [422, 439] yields 1.6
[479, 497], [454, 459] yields 3.1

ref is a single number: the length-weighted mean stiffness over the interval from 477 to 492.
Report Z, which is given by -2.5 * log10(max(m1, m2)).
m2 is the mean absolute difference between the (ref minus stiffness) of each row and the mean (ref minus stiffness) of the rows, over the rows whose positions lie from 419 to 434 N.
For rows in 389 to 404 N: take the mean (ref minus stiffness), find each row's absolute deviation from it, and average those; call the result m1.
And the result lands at 2.13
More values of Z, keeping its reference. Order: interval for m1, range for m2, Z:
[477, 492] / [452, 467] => 0.64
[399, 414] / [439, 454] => 2.35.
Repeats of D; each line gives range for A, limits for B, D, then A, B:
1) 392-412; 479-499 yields 3.4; 3.4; 0.50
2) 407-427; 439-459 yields 3.2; 3.2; 0.25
